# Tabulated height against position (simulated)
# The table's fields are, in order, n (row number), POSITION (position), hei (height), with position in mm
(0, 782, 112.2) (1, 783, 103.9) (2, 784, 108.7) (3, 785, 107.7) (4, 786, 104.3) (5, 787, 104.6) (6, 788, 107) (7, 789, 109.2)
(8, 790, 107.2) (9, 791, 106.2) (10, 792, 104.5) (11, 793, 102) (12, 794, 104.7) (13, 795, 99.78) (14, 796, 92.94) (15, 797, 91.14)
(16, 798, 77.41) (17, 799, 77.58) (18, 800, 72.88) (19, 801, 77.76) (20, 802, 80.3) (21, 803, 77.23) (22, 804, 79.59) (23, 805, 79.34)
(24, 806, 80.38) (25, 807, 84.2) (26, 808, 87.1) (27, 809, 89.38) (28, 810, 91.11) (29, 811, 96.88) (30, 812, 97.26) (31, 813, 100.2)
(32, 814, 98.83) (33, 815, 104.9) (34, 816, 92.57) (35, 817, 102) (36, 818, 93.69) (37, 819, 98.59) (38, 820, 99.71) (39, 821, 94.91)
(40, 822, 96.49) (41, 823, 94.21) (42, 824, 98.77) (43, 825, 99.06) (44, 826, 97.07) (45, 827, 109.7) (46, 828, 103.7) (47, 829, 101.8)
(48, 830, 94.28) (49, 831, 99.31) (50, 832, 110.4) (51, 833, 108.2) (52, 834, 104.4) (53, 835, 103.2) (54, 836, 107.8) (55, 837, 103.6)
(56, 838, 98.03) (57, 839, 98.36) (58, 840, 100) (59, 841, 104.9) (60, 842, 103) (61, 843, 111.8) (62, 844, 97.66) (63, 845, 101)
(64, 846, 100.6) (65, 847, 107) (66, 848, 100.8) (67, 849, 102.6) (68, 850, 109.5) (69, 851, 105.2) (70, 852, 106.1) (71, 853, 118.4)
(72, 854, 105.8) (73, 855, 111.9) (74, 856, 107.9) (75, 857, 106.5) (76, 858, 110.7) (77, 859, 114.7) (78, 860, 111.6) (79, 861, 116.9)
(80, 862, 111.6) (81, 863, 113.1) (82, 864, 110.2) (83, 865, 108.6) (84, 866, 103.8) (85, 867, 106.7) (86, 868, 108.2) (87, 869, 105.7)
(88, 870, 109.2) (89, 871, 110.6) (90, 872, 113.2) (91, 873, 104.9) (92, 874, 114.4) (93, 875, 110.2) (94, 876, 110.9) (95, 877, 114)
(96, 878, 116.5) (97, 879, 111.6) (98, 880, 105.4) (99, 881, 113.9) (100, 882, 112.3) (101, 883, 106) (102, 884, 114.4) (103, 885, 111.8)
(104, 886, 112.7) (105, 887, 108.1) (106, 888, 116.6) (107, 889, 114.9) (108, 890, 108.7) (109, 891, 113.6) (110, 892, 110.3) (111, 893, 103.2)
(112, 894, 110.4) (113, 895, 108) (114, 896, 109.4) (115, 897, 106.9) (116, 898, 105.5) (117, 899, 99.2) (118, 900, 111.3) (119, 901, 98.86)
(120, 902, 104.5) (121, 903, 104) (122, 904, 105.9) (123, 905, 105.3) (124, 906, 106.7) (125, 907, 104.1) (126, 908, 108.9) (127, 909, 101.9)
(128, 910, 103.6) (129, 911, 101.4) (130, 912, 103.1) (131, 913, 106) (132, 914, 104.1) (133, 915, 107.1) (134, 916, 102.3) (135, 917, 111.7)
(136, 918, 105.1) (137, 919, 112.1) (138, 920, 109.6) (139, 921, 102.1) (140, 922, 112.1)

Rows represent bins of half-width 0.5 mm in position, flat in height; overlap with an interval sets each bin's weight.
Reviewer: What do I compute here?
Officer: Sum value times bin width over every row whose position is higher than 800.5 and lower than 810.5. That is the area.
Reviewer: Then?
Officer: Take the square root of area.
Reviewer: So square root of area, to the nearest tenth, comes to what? 28.7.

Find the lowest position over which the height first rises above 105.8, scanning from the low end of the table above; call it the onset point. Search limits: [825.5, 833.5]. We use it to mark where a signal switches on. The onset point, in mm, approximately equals 827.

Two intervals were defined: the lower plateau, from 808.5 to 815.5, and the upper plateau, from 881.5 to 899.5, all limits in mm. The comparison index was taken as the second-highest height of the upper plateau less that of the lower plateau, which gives 15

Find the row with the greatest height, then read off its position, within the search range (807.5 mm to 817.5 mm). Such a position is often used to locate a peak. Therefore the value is 815 mm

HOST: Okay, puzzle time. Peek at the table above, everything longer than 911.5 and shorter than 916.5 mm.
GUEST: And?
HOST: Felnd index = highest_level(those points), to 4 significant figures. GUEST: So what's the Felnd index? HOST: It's 107.1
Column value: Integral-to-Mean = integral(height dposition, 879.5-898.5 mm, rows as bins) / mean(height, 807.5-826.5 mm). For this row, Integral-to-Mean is 21.7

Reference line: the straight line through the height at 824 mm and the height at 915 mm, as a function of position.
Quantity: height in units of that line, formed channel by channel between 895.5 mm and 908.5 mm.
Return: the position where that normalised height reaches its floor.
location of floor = 901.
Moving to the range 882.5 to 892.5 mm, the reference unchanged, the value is 883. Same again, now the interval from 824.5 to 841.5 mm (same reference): 830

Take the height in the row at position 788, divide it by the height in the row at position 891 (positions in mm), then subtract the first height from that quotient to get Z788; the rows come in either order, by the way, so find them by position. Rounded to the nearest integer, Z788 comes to -106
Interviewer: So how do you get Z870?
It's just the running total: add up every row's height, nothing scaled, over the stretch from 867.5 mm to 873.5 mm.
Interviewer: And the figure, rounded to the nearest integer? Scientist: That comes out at 652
